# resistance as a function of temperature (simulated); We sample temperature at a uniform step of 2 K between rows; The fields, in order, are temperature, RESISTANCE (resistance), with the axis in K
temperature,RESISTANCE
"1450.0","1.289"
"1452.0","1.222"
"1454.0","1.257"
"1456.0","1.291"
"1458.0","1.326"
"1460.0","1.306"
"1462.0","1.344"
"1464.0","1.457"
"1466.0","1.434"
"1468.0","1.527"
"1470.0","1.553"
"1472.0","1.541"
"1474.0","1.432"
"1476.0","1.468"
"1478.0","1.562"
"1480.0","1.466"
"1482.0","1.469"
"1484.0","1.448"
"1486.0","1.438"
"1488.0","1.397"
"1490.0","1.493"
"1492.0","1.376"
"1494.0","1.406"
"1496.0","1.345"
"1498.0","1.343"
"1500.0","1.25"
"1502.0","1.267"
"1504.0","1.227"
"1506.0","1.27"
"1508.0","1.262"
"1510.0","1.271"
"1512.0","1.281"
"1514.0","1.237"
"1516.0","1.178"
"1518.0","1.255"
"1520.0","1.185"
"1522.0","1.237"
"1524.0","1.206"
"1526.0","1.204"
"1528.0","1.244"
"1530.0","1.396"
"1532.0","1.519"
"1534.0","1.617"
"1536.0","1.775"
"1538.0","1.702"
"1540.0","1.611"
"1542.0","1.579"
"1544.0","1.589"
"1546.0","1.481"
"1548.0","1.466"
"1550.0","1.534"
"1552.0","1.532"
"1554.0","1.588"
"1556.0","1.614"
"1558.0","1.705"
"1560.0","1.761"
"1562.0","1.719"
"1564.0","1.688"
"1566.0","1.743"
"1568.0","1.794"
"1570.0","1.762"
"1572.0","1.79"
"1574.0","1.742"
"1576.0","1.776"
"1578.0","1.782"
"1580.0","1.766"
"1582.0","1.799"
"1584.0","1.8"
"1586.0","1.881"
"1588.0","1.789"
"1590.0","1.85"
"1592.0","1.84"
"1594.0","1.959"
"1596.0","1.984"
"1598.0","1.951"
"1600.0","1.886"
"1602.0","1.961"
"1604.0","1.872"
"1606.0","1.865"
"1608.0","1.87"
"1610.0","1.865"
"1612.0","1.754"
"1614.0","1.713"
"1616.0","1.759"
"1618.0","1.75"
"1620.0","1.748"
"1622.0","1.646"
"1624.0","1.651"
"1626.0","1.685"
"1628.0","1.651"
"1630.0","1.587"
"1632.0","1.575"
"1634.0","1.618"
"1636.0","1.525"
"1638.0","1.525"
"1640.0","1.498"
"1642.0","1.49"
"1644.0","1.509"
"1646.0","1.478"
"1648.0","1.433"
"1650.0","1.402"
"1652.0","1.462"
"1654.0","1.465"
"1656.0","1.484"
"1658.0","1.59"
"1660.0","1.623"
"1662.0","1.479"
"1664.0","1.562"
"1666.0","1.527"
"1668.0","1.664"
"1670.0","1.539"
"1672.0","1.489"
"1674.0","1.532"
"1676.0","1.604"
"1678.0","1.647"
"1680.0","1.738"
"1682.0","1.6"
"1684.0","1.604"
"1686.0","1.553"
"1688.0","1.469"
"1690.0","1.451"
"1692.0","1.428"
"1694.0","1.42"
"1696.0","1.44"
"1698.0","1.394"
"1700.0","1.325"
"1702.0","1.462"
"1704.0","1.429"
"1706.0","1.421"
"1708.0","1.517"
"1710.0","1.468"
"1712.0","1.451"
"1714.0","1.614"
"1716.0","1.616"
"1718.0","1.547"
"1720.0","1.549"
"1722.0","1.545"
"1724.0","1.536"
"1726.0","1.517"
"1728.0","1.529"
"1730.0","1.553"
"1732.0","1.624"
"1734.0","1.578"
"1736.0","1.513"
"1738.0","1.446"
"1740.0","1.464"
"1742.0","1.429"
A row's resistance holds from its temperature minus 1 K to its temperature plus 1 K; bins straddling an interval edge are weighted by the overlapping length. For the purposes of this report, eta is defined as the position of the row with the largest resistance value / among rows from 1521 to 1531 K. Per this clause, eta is 1530.0 K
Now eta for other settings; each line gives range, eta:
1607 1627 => 1608.0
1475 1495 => 1478.0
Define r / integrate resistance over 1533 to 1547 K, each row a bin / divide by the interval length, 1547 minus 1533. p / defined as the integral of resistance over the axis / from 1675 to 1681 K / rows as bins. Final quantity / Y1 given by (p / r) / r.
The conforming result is 3.8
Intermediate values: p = 10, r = 1.62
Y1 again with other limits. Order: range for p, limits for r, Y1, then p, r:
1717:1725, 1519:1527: 8.5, 12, 1.21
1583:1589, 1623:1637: 4.2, 11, 1.61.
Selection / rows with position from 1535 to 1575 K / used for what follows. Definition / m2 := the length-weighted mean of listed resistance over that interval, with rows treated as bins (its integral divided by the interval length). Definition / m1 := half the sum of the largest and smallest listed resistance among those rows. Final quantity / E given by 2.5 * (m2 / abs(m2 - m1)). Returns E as 144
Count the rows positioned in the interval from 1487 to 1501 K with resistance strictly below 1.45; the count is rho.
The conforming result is 6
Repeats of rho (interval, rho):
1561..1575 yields 0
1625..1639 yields 0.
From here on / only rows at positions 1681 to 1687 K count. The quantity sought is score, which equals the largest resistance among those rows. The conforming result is 1.604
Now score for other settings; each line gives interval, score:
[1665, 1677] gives 1.664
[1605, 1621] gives 1.87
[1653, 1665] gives 1.623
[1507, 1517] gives 1.281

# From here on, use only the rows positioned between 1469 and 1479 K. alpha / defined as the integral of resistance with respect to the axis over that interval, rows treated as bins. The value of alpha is 15.1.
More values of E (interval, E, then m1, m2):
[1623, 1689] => 232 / 1.57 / 1.55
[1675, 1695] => 141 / 1.58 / 1.55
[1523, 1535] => 74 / 1.41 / 1.36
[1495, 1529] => 290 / 1.26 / 1.25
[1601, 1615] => 787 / 1.84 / 1.84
